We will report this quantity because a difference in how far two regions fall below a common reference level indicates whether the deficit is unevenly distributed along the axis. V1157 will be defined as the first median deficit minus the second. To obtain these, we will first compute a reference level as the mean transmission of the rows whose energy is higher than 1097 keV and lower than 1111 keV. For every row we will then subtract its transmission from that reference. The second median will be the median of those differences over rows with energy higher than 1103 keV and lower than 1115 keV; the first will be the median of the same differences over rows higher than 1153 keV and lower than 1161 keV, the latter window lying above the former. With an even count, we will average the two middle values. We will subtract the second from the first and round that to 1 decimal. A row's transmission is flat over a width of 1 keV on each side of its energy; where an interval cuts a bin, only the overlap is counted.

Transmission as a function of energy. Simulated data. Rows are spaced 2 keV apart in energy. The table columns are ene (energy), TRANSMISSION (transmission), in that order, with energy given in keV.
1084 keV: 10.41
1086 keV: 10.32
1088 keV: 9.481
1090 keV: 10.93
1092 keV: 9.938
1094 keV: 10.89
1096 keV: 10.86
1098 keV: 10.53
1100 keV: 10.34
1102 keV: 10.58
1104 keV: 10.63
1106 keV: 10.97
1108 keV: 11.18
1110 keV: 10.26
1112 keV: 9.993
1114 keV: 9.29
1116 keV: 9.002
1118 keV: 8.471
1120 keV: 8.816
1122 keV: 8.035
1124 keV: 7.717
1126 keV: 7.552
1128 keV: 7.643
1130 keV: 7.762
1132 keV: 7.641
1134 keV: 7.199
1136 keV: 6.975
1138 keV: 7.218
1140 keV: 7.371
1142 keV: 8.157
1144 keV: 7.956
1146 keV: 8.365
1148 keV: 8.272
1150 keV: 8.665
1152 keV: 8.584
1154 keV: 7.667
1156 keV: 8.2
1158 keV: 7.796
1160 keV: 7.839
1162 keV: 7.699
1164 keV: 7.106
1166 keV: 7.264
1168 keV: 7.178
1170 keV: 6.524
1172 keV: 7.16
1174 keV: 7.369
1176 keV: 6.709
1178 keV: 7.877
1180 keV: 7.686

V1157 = 2.6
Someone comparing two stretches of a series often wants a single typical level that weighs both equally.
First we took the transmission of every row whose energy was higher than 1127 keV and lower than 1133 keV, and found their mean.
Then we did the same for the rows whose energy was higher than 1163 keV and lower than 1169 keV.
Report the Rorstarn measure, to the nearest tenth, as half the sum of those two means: 7.4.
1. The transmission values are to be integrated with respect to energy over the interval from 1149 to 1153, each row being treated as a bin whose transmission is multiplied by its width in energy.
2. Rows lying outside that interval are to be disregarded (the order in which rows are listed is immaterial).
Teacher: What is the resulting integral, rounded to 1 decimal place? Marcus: 34.5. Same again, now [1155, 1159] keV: 32.0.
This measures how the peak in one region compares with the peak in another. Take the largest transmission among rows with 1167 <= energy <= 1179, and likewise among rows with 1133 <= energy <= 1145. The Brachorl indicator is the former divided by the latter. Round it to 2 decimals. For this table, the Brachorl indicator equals 0.97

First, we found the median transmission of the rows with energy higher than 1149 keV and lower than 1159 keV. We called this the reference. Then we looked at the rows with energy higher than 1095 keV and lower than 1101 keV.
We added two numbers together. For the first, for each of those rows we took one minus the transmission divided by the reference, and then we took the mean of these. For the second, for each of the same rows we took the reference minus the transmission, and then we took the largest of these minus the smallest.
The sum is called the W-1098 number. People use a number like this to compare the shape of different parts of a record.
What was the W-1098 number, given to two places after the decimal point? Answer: 0.23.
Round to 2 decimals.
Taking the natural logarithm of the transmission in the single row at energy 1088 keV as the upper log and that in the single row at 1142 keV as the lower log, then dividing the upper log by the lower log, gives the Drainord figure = 1.07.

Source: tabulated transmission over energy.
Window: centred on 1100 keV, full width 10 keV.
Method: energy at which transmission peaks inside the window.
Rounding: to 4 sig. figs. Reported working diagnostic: 1096 keV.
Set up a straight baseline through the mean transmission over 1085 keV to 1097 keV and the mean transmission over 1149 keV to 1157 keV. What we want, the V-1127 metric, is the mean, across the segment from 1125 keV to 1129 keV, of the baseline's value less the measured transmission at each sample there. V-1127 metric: 1.6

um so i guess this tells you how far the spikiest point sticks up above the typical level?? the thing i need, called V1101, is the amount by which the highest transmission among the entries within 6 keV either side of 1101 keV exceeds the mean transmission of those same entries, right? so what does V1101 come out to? 0.32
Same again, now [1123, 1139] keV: 0.30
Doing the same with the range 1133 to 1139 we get 0.09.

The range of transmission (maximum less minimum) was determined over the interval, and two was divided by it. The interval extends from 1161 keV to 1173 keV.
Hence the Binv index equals 2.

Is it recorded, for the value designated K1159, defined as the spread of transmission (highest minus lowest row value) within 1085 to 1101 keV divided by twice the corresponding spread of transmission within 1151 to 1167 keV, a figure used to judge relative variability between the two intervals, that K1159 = 0.5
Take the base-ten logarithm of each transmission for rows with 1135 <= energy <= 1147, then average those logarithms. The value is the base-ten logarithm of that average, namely -0.054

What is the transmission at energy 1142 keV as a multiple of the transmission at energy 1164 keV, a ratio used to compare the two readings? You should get 1.15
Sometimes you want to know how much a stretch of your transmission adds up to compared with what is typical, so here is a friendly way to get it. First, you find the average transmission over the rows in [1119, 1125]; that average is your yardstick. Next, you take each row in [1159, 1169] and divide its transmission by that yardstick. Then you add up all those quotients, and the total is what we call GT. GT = 4.5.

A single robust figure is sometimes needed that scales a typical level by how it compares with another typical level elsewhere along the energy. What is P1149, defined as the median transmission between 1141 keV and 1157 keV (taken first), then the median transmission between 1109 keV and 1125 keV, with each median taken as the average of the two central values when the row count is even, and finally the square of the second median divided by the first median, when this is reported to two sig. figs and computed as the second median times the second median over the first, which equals 9.6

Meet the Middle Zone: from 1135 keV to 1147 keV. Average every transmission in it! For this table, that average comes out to 7.7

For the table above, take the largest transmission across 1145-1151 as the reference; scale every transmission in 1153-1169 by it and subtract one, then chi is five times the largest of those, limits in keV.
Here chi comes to -0.3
